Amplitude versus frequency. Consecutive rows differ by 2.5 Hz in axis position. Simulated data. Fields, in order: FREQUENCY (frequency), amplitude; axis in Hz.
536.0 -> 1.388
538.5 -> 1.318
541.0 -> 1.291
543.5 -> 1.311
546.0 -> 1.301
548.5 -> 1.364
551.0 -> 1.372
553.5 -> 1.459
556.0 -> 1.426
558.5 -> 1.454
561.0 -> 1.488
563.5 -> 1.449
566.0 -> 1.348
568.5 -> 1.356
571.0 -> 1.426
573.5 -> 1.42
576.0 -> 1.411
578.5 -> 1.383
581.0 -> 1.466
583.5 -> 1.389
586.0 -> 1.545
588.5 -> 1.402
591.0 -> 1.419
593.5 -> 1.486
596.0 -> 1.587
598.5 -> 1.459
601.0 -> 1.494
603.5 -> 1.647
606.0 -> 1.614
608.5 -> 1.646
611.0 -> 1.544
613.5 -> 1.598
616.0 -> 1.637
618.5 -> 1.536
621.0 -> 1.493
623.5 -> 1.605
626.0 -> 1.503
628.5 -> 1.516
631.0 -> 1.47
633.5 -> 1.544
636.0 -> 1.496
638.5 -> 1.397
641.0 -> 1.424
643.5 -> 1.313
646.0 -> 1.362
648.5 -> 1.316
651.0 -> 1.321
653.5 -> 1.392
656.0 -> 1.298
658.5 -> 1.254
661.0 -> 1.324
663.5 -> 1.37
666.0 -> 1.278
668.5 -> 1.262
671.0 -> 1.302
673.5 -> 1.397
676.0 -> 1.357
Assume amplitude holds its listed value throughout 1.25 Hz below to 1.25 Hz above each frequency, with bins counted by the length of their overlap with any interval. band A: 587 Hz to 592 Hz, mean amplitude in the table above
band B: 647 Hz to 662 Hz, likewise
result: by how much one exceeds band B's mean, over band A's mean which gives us -0.225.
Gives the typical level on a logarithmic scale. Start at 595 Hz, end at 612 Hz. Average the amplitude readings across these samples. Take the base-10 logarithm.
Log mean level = 0.196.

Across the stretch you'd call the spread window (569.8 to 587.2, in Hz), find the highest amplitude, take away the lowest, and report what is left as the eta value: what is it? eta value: 0.16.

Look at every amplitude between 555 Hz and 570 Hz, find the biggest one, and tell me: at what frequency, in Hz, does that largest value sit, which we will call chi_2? 561.0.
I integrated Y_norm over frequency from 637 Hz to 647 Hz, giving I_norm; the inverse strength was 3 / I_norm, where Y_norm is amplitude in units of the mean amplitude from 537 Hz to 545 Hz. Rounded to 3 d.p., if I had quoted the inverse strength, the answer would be 0.285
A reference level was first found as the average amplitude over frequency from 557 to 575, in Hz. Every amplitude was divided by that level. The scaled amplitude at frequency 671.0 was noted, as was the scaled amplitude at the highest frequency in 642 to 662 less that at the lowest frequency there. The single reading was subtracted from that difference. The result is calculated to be -0.91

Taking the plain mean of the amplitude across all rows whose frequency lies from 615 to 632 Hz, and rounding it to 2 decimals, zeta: 1.54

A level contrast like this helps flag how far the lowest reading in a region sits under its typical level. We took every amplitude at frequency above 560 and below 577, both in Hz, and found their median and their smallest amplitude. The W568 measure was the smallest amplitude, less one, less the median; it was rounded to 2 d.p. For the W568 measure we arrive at -1.07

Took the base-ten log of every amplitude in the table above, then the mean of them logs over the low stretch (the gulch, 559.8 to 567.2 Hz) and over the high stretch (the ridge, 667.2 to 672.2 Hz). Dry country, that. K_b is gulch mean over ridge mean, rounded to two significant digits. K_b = 1.4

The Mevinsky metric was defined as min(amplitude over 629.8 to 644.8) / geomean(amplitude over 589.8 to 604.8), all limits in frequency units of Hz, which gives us 0.87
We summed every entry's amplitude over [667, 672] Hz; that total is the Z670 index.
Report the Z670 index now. 2.56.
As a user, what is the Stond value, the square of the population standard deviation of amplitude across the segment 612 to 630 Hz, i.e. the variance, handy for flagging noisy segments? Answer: 0.0028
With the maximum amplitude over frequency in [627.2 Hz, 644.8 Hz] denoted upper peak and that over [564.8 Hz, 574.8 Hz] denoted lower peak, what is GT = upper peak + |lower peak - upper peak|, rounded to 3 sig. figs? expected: 1.66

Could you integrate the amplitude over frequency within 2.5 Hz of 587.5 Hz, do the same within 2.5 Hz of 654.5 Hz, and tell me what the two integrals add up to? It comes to 14.1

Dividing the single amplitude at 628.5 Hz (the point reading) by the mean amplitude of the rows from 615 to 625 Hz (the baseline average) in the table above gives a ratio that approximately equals 0.97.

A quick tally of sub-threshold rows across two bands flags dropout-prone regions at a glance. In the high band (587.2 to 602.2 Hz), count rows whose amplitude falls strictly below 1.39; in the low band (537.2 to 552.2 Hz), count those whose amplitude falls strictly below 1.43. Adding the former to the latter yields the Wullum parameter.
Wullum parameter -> 6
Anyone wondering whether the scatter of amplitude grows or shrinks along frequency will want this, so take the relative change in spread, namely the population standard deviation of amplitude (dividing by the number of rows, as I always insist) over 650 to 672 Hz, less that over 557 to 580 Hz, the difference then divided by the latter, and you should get 0.0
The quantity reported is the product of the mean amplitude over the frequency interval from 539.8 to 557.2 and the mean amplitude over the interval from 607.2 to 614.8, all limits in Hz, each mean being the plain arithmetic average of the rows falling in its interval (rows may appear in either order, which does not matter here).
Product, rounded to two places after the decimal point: 2.17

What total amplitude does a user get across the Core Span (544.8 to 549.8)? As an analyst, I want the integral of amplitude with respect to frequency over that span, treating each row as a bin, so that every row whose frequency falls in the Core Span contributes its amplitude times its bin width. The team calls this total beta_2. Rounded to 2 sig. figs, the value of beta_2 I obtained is 6.7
